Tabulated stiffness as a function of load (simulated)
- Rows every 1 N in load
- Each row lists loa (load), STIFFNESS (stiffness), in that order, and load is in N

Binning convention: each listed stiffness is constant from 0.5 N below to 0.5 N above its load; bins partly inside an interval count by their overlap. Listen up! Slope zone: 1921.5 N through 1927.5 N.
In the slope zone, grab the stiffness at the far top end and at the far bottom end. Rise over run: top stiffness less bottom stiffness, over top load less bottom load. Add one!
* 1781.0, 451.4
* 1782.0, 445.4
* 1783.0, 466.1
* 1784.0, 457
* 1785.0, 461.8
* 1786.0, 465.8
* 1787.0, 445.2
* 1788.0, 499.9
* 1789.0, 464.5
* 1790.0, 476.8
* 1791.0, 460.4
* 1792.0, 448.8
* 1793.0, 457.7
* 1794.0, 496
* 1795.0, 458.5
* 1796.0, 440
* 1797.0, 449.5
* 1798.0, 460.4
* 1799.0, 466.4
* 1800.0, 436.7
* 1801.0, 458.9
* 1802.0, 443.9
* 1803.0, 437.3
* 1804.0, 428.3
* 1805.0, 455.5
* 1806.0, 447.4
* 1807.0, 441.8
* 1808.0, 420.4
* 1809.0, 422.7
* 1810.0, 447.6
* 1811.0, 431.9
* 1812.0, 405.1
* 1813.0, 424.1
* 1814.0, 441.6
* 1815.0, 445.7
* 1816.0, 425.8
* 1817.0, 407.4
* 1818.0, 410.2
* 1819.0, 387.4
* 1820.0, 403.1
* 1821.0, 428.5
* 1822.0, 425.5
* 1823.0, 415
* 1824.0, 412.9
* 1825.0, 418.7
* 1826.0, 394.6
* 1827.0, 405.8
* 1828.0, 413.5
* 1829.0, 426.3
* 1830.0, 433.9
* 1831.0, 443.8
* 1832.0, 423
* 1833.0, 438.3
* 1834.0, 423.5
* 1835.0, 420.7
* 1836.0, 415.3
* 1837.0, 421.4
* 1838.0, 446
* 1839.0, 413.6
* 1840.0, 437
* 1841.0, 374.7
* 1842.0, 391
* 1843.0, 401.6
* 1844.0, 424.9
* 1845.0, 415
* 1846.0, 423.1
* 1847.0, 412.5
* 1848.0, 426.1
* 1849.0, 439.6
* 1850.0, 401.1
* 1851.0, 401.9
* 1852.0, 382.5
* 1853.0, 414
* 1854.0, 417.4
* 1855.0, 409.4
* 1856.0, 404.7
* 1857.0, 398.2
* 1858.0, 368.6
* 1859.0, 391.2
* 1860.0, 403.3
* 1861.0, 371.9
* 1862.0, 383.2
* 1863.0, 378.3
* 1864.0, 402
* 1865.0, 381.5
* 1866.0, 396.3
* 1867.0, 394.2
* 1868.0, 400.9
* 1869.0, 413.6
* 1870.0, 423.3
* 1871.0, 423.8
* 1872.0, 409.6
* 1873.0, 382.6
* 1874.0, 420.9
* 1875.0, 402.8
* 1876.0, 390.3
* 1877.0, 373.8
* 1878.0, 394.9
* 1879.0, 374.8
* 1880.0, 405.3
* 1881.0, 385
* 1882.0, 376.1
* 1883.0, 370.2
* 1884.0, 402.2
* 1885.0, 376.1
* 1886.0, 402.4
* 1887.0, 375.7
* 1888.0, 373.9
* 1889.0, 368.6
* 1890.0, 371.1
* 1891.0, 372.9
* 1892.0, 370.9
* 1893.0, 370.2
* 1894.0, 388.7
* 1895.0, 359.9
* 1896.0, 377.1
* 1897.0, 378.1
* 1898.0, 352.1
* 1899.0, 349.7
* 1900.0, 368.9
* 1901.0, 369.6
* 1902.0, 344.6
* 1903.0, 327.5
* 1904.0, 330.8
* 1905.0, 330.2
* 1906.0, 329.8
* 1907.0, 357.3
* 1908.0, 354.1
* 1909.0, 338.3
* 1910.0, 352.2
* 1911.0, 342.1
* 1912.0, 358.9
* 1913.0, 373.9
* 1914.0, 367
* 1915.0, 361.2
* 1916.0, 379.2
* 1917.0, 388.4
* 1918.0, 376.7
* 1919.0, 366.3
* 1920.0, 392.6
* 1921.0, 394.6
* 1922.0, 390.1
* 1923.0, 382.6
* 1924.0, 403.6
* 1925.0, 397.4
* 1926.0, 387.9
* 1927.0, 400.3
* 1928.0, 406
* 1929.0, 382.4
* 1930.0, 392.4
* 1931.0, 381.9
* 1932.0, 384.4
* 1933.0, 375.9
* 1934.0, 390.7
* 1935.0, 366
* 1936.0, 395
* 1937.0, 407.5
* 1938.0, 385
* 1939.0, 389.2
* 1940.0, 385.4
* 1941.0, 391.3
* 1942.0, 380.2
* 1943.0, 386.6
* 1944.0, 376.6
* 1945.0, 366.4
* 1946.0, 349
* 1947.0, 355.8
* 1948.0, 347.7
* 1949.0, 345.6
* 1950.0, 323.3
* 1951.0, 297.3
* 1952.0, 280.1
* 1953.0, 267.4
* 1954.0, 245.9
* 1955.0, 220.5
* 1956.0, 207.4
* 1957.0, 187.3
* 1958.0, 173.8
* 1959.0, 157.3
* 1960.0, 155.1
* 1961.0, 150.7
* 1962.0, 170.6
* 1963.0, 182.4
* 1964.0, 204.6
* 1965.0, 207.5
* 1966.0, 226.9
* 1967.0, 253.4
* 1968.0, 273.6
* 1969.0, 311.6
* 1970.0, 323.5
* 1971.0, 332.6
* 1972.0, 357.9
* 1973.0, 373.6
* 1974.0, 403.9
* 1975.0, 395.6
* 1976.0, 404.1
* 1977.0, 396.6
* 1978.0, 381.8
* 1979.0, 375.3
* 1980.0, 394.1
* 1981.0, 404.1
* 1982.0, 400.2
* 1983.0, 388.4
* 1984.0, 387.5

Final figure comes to 3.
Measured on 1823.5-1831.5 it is 5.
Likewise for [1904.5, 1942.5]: 2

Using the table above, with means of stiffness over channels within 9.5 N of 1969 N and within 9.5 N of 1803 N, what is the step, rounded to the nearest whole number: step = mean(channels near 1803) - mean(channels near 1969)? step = 155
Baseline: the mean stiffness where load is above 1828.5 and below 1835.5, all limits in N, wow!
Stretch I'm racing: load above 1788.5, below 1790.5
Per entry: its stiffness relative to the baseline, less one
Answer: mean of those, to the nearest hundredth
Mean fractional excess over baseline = 0.09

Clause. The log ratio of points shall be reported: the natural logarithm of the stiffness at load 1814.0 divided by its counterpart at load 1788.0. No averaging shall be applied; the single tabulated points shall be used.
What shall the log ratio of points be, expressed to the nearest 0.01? -0.12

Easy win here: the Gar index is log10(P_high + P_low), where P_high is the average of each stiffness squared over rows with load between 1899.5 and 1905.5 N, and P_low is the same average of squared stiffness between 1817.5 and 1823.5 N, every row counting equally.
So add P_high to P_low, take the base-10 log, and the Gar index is 5.46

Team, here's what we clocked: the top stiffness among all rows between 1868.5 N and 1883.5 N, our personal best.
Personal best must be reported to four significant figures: 423.8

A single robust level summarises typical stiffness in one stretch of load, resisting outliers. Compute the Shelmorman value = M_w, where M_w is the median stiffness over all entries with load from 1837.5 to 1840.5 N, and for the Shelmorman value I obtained 437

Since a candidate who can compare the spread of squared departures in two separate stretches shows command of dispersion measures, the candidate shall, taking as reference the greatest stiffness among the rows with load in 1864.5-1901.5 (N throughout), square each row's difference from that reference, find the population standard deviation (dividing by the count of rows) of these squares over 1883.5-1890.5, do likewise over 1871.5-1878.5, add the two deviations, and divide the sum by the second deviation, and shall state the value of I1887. 2.2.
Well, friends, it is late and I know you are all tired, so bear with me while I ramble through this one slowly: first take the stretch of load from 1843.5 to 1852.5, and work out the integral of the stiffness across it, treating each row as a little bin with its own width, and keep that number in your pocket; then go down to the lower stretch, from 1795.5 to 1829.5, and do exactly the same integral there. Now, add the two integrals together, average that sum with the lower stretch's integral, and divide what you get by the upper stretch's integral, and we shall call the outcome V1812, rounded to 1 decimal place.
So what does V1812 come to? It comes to 4.4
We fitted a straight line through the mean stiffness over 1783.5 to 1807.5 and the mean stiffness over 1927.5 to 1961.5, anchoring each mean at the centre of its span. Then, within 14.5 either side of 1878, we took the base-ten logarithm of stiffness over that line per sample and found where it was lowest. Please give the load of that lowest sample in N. 1865.0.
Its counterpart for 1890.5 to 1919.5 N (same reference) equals 1903.0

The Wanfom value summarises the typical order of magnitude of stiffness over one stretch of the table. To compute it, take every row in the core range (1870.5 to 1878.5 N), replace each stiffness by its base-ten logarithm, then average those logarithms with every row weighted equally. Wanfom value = 2.60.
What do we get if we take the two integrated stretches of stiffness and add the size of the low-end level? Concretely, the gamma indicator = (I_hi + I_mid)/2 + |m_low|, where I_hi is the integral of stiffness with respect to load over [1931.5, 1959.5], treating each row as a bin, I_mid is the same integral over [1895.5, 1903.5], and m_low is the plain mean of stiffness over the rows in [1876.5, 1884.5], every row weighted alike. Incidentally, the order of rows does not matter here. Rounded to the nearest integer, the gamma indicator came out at 6388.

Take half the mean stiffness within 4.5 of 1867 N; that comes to 201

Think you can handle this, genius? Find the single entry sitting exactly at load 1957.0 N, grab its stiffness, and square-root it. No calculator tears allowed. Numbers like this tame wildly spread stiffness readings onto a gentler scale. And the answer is 13.7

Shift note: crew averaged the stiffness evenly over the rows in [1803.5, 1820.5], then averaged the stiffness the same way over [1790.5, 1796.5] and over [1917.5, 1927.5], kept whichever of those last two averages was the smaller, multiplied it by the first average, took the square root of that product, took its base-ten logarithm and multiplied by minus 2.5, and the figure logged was -6.52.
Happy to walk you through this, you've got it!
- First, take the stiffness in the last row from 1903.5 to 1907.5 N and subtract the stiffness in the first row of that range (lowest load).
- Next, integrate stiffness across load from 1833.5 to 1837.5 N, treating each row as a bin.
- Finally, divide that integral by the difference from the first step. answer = 63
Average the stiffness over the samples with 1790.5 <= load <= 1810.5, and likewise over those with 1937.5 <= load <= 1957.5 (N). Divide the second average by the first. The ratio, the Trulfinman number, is 0.72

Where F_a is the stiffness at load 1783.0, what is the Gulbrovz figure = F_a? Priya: 466.1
